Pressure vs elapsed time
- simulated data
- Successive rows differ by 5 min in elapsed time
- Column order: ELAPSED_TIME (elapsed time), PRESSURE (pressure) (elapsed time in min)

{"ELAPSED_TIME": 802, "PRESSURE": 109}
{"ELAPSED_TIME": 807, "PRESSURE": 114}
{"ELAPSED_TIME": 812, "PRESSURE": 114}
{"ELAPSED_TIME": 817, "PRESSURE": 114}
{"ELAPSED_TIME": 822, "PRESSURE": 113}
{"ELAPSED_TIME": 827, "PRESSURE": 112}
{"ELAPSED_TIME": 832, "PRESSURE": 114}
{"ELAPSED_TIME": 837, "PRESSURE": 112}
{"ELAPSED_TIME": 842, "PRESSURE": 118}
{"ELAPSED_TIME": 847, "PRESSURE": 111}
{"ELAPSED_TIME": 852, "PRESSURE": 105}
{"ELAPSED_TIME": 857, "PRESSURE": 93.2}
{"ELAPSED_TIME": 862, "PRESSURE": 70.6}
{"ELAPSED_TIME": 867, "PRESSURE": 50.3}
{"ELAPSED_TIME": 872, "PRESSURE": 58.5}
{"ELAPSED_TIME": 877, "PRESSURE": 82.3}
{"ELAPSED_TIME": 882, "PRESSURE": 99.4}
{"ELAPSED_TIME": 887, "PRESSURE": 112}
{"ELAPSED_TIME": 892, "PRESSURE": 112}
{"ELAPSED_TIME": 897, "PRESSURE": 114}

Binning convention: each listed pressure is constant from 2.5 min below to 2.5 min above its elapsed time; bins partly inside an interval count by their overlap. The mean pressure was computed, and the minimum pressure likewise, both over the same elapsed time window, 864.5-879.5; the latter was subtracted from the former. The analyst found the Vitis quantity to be 13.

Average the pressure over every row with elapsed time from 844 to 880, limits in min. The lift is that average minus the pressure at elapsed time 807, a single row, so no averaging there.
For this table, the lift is -32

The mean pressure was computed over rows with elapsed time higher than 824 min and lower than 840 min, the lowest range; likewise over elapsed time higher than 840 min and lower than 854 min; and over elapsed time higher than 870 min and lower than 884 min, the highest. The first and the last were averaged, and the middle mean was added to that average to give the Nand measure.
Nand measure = 208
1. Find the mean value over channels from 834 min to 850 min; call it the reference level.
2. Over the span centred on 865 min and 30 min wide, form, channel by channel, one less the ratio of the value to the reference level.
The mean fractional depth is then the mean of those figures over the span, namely 0.3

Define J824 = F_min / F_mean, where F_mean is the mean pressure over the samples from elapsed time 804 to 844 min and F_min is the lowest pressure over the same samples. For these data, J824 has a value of 0.98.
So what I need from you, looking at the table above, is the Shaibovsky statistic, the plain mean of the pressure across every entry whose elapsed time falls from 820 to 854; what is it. 112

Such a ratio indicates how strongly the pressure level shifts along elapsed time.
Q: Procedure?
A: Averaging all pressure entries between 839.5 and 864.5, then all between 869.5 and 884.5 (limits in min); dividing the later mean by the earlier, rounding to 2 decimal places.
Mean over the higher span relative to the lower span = 0.80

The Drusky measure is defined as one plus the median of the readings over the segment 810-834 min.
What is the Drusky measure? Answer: 115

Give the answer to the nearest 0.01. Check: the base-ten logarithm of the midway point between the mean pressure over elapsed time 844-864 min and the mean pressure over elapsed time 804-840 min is 2.02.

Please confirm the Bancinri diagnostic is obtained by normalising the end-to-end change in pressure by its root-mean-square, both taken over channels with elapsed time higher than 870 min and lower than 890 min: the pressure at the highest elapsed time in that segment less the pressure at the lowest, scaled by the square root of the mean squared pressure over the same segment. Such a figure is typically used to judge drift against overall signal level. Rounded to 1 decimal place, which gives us 0.6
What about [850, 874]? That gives -0.6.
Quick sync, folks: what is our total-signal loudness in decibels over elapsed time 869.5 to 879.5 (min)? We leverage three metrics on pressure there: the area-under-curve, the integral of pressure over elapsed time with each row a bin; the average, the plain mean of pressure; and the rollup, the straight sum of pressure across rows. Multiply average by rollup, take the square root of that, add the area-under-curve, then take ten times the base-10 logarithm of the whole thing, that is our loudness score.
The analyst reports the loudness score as 29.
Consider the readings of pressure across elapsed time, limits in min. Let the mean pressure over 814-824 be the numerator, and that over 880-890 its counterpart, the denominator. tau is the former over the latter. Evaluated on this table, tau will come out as 1.07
